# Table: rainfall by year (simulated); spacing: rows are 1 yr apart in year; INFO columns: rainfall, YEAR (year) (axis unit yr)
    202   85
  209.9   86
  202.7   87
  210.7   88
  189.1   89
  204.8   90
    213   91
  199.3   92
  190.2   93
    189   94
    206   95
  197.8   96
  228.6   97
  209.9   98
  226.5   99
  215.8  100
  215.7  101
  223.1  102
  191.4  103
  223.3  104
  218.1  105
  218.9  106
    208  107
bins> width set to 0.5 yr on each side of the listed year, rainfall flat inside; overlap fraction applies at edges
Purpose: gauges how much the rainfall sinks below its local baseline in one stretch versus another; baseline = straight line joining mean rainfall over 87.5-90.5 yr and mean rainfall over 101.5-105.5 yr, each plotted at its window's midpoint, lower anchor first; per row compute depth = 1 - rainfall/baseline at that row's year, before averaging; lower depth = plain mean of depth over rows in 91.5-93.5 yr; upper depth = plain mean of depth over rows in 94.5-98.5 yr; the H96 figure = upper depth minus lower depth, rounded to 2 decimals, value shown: -0.06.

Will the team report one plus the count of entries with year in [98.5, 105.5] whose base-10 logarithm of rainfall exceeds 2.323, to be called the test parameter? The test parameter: 7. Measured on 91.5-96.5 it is 1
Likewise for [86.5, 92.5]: 3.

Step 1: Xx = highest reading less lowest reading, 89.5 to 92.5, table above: 14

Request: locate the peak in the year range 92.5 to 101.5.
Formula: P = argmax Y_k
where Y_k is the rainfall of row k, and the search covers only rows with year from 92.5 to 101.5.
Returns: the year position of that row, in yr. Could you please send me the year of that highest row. 97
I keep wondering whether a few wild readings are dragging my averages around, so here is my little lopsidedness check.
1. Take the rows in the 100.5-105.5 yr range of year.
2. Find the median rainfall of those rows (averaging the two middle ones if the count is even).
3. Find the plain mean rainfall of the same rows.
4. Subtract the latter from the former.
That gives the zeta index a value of 4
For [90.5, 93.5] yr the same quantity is -2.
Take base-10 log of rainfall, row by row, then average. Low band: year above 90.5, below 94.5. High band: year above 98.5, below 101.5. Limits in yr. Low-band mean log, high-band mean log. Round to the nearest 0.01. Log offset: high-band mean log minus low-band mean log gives 0.05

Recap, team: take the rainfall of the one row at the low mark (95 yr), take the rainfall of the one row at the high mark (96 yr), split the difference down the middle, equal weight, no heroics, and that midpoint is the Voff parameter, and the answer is 202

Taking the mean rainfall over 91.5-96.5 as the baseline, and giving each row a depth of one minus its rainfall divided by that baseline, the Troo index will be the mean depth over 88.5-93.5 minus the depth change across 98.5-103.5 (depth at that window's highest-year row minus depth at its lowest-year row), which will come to -0.19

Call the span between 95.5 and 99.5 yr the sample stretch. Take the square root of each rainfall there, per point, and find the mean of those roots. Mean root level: 14.7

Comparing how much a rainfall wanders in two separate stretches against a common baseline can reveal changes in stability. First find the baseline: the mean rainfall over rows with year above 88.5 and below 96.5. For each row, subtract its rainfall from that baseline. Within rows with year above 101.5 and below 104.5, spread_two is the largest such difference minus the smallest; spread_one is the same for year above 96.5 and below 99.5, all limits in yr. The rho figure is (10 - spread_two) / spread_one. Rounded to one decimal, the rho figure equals -1.2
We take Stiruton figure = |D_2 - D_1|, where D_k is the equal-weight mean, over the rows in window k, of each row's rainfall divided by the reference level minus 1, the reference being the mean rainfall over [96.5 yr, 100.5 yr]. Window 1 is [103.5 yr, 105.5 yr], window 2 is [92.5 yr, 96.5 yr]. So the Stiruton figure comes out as 0.11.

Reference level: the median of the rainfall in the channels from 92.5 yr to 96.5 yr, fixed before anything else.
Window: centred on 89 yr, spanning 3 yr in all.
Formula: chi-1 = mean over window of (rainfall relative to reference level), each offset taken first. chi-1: 7.5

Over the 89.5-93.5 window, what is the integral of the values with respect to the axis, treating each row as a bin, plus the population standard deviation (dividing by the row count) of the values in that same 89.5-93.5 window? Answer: 816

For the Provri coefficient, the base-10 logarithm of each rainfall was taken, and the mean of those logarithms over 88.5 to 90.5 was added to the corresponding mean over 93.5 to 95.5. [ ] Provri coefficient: 4.589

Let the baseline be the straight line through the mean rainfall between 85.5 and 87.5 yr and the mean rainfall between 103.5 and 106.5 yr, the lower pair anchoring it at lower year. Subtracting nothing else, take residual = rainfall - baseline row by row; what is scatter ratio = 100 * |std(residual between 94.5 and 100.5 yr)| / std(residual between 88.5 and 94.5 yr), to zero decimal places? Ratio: 108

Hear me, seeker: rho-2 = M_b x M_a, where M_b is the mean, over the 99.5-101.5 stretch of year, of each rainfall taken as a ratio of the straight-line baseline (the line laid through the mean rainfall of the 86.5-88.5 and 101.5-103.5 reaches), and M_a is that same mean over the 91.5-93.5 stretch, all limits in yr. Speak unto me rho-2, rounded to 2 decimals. 0.98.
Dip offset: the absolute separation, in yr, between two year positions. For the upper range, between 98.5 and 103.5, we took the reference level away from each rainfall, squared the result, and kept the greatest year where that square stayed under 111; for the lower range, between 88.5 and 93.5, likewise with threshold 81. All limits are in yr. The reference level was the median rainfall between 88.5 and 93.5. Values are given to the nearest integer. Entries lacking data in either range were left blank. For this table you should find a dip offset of 11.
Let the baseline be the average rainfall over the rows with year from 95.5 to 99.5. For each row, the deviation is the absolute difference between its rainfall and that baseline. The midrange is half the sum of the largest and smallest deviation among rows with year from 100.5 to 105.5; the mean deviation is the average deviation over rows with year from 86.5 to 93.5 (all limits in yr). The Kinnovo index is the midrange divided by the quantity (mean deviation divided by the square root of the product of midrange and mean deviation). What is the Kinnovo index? 11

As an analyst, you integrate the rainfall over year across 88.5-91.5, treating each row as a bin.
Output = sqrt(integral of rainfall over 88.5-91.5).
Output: 24.6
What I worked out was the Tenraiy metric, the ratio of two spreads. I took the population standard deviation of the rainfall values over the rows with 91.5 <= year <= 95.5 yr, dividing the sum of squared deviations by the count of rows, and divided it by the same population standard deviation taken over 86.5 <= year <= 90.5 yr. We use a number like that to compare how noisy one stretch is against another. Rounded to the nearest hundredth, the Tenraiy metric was 0.88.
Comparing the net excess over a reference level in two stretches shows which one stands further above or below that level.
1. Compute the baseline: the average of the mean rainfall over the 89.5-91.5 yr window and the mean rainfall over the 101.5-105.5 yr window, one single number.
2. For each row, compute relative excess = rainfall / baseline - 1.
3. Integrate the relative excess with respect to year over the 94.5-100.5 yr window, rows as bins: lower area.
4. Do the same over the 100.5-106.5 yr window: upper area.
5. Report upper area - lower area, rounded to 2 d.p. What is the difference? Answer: 0.03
